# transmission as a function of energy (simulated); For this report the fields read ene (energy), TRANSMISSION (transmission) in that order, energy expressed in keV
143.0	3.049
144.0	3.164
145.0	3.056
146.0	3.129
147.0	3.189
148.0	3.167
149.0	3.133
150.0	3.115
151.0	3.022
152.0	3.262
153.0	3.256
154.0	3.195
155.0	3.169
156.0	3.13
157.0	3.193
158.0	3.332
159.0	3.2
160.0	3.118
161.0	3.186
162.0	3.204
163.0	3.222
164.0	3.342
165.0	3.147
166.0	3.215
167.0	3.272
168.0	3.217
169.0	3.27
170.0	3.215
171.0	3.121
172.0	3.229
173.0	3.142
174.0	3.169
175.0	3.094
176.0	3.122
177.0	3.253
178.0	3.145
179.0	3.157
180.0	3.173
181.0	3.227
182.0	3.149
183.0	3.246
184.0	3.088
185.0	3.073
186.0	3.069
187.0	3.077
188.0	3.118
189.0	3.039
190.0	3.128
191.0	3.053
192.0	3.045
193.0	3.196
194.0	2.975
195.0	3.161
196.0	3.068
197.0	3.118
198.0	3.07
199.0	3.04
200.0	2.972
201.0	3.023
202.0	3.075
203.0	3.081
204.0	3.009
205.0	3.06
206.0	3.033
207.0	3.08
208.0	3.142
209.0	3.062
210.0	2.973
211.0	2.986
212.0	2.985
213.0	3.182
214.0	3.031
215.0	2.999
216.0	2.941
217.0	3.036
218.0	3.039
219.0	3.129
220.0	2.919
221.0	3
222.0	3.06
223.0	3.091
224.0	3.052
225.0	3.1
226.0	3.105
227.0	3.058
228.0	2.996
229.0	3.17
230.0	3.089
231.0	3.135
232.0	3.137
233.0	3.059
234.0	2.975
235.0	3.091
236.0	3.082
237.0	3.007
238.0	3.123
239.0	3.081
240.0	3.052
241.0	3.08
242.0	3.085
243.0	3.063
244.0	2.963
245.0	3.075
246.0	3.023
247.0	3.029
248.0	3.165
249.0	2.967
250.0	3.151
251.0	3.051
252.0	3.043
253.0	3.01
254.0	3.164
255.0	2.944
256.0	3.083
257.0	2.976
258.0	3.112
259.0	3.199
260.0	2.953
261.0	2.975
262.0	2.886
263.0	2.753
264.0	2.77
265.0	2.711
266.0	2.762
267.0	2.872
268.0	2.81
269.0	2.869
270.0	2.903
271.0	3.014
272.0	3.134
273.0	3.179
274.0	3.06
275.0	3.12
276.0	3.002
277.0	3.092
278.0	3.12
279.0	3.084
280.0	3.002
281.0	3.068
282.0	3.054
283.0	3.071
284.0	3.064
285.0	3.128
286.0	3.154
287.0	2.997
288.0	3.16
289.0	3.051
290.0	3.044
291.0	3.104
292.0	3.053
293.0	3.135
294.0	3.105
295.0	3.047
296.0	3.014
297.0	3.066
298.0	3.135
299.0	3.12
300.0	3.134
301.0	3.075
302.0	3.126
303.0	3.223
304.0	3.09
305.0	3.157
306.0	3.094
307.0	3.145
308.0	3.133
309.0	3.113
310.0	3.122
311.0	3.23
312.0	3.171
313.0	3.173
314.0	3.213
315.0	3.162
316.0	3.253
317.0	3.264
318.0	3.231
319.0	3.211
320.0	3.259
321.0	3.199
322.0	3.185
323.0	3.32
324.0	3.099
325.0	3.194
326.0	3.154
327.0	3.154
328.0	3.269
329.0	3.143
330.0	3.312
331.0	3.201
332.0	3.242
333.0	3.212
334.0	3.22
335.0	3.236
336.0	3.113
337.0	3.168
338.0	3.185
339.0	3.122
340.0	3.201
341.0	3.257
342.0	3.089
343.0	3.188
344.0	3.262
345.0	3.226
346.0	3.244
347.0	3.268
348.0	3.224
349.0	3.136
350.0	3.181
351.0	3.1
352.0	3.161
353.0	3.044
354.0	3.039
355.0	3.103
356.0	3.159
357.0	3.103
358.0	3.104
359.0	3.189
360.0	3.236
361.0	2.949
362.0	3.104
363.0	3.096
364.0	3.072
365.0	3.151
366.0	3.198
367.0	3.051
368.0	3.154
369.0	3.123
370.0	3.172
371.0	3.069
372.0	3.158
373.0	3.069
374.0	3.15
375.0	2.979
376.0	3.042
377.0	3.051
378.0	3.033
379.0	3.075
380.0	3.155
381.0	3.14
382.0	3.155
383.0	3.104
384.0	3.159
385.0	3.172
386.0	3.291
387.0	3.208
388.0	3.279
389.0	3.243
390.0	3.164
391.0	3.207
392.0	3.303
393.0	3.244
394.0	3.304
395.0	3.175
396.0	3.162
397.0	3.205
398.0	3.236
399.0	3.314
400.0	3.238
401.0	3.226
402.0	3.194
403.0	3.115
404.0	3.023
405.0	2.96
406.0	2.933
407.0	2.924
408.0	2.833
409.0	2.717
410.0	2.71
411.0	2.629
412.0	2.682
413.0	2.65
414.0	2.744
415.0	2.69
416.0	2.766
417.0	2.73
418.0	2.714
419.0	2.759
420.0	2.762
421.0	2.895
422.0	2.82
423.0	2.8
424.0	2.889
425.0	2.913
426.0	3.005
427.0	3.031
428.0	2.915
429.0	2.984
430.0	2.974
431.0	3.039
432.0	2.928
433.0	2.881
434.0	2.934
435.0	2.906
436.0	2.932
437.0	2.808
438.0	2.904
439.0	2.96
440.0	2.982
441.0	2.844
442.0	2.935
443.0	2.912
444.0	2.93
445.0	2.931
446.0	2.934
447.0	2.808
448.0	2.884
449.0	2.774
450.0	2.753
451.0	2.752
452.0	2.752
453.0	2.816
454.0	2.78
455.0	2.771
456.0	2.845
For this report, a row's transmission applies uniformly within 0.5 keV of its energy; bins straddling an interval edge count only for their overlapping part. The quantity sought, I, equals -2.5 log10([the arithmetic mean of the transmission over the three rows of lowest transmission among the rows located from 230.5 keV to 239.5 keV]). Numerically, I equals -1.20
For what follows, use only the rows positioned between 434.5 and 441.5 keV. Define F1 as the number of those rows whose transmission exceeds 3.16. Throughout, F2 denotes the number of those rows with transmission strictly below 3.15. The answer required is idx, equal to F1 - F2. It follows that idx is -7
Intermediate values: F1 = 0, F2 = 7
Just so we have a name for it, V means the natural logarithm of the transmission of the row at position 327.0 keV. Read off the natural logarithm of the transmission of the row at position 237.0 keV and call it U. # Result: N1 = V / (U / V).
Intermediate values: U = 1.10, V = 1.15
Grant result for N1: 1.20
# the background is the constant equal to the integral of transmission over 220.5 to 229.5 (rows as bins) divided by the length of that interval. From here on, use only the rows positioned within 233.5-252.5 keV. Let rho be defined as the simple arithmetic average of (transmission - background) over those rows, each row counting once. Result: -0.01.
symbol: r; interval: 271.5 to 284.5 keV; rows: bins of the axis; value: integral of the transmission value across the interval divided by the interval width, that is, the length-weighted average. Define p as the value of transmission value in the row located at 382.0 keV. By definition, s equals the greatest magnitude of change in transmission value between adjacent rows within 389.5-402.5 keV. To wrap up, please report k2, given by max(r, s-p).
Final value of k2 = 3.08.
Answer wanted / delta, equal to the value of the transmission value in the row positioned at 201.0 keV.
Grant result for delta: 3.023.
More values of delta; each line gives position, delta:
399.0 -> 3.314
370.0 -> 3.172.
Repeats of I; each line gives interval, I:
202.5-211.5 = -1.19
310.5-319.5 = -1.25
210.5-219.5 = -1.18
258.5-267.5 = -1.10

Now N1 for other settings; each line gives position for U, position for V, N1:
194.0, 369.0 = 1.19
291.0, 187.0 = 1.12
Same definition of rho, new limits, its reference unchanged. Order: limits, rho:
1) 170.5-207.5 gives 0.03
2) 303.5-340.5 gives 0.12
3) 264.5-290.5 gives -0.05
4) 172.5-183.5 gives 0.10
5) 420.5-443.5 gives -0.15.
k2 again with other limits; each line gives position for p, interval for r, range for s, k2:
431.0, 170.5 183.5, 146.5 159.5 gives 3.17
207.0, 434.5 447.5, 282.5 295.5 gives 2.91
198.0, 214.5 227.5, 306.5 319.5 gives 3.04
